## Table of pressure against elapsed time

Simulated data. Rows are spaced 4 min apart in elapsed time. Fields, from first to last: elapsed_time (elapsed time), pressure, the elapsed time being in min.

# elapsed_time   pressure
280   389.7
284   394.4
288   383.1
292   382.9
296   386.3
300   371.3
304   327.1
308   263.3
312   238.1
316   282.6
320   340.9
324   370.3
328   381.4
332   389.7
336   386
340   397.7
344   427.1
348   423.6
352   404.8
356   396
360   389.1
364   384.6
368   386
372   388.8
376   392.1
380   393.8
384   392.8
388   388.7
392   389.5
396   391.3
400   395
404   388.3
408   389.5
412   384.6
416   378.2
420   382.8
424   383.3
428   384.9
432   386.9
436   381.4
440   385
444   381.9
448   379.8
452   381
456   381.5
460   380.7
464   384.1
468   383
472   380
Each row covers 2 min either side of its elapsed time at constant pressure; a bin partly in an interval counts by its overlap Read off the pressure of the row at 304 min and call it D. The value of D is 327.1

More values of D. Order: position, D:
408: 389.5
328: 381.4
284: 394.4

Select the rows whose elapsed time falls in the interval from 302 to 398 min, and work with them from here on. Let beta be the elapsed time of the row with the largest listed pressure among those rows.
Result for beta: 344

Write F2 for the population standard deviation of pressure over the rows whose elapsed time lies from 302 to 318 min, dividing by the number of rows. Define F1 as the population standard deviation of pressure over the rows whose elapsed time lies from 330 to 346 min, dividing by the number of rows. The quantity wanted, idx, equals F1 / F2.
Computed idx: 0.5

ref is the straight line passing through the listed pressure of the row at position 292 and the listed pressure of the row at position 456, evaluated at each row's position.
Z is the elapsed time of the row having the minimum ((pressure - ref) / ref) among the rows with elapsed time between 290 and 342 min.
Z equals 312 min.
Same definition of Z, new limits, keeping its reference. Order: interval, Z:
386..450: 416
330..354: 336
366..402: 368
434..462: 448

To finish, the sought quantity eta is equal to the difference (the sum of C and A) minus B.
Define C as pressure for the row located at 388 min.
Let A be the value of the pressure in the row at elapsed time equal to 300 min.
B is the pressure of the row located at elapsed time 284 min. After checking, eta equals 366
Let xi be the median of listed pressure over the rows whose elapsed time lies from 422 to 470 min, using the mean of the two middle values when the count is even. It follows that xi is 382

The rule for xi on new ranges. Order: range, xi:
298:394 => 389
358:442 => 388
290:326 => 341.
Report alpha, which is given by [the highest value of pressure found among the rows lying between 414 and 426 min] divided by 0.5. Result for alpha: 767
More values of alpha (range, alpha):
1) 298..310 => 743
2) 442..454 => 764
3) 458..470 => 768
